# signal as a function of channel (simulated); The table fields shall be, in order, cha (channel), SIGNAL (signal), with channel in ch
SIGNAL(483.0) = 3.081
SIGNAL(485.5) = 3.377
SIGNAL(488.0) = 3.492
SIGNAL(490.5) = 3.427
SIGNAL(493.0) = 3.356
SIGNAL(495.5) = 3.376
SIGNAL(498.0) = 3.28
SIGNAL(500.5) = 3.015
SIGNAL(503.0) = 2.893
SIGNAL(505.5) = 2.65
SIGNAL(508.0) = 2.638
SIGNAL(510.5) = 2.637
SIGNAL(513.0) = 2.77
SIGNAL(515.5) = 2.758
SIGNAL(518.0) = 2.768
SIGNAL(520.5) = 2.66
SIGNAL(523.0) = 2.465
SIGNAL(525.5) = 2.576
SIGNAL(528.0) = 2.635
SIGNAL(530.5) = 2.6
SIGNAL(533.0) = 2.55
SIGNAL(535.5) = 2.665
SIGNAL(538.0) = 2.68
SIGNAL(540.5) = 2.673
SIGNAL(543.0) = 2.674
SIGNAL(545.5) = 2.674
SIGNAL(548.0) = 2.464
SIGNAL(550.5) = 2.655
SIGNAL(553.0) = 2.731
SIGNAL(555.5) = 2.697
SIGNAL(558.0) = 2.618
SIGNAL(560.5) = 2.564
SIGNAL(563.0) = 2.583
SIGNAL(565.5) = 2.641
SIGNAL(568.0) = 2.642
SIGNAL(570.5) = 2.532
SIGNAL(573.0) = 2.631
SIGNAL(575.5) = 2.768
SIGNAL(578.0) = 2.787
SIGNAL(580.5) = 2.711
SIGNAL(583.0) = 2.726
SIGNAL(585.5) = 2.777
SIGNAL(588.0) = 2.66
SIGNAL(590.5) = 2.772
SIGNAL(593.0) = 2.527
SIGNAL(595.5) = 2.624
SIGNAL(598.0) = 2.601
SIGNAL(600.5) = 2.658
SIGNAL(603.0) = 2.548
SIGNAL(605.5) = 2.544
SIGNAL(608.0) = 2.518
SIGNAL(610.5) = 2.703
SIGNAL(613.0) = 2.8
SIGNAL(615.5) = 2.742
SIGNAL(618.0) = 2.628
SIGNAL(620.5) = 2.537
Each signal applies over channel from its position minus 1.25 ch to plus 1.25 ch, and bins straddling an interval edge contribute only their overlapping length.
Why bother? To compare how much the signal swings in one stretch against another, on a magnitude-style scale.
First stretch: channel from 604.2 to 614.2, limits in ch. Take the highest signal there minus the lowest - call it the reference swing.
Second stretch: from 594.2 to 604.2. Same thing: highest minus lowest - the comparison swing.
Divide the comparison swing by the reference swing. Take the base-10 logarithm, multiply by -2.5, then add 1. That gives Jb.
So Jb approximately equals 2.0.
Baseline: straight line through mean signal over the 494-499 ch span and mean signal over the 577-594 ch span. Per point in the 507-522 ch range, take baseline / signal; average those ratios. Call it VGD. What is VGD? 1.19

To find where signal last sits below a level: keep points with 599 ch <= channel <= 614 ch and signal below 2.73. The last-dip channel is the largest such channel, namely 610.5 ch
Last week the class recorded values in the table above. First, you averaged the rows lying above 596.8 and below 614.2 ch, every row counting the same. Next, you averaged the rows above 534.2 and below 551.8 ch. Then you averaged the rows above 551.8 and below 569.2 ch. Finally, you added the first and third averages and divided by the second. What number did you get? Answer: 1.99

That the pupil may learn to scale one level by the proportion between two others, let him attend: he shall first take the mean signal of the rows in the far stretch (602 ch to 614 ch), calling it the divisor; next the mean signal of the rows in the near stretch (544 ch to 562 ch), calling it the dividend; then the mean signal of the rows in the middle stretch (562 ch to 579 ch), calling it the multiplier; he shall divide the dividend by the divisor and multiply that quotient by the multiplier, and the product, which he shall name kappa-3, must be 2.66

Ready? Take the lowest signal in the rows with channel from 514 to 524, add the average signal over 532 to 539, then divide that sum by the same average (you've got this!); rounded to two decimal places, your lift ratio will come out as 1.94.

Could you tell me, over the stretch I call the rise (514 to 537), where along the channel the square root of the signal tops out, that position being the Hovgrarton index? 518.0 ch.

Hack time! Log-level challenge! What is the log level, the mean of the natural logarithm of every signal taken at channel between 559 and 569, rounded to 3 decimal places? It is 0.958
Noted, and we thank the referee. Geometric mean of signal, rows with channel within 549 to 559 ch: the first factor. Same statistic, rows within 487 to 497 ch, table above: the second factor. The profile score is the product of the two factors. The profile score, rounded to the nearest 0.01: 9.13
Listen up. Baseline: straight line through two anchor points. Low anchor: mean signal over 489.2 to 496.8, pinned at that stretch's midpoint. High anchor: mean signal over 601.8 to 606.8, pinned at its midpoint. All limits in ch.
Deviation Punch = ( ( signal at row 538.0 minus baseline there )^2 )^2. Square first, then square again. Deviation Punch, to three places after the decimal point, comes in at 0.018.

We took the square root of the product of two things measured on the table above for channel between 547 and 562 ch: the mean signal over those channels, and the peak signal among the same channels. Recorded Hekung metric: 2.68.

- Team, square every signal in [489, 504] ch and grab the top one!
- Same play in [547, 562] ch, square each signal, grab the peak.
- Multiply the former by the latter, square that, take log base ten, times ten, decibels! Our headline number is 38.8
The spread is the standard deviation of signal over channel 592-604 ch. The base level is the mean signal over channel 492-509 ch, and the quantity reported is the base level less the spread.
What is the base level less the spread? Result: 2.98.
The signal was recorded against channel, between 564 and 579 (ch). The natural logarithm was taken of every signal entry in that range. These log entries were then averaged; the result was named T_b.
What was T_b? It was 0.98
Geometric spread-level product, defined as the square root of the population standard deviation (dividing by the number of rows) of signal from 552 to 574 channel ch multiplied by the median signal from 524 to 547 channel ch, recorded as 0.40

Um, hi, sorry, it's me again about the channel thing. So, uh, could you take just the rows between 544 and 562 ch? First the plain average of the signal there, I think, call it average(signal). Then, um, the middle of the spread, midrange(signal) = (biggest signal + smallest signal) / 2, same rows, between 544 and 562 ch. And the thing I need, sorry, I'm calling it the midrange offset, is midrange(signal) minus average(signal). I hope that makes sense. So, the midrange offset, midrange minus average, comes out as -0.031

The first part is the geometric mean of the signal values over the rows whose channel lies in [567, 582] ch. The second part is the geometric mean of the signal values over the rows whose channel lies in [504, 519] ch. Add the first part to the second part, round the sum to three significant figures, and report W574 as 5.38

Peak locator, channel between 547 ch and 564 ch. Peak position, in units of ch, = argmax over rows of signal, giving 553.0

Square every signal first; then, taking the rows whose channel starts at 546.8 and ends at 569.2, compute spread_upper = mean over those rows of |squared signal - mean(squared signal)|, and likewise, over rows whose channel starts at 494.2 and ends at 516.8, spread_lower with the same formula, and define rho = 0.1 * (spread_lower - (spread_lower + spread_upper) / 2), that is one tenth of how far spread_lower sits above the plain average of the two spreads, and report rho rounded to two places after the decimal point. 0.05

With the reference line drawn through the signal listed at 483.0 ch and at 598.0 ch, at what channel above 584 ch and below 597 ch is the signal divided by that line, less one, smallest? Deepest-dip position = 593.0 ch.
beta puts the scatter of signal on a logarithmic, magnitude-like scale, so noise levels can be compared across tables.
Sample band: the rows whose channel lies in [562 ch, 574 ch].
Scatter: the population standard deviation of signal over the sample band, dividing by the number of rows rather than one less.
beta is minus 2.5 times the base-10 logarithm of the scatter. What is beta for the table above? 3.4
